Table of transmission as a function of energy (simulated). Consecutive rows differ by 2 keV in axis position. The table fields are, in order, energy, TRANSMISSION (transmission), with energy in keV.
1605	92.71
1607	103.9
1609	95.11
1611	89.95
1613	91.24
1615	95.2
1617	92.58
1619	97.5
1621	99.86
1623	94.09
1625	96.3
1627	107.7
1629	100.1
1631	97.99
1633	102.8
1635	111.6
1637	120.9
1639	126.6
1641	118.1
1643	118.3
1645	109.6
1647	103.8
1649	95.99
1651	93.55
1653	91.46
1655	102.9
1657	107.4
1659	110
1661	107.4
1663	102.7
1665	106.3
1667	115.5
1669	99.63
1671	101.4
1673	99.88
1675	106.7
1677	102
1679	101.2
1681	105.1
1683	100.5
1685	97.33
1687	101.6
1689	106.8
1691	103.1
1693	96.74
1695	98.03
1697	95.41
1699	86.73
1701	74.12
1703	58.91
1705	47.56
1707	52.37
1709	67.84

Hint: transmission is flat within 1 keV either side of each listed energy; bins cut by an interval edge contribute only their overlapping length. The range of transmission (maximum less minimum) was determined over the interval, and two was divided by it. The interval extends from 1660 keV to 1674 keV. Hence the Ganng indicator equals 0.13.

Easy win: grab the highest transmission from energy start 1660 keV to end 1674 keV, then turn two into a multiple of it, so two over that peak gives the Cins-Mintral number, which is 0.017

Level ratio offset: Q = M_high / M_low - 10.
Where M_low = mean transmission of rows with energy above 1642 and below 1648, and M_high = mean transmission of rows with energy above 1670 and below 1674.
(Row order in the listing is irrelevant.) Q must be -9.09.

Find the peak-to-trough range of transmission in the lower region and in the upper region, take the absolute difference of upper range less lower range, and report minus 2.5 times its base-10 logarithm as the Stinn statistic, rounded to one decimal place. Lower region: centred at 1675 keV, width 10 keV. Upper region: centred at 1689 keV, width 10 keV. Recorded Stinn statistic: -1.3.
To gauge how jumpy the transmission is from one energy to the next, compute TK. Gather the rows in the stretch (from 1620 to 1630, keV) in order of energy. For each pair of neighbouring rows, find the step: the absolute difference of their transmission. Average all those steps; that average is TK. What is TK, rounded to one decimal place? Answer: 6.7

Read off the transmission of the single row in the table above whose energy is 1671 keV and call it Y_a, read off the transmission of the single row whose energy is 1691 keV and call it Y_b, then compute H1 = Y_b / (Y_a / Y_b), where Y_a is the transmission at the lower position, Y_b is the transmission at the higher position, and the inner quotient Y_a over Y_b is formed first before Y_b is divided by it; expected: 105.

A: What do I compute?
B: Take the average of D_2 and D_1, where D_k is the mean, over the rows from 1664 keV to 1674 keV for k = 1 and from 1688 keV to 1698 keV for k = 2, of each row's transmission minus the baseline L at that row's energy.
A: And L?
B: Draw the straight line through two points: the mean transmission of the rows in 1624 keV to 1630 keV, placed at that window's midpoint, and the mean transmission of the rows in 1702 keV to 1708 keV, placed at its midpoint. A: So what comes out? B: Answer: 34.4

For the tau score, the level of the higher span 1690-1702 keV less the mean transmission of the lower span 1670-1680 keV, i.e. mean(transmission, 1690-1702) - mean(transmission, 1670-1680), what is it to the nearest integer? -10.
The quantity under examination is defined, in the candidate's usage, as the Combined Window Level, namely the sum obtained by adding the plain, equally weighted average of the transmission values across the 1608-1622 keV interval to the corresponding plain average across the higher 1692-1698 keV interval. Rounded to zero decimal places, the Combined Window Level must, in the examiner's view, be 191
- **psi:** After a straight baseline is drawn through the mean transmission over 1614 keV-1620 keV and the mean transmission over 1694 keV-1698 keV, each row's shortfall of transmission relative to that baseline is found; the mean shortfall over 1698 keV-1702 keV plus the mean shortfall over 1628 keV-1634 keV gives 11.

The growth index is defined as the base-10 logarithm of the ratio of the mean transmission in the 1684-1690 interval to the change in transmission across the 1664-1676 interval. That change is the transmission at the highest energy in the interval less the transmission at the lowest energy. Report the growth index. 2.41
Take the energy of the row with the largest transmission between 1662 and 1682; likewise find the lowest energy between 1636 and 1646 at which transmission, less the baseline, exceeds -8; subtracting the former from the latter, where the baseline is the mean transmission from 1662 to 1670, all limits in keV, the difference -30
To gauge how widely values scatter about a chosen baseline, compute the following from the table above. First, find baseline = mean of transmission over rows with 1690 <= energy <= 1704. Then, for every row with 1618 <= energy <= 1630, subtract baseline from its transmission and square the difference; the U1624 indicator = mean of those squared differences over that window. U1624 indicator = 155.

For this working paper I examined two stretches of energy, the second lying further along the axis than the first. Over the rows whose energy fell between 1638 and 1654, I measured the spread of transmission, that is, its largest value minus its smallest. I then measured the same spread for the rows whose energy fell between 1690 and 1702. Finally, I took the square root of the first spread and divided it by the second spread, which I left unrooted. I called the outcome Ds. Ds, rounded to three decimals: 0.205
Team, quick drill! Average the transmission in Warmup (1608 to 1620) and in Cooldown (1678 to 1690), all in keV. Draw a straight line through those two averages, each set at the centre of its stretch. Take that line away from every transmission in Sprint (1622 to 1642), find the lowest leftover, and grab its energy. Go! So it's 1623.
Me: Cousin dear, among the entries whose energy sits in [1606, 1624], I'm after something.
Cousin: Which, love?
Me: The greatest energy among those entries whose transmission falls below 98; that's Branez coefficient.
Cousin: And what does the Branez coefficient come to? 1623 keV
